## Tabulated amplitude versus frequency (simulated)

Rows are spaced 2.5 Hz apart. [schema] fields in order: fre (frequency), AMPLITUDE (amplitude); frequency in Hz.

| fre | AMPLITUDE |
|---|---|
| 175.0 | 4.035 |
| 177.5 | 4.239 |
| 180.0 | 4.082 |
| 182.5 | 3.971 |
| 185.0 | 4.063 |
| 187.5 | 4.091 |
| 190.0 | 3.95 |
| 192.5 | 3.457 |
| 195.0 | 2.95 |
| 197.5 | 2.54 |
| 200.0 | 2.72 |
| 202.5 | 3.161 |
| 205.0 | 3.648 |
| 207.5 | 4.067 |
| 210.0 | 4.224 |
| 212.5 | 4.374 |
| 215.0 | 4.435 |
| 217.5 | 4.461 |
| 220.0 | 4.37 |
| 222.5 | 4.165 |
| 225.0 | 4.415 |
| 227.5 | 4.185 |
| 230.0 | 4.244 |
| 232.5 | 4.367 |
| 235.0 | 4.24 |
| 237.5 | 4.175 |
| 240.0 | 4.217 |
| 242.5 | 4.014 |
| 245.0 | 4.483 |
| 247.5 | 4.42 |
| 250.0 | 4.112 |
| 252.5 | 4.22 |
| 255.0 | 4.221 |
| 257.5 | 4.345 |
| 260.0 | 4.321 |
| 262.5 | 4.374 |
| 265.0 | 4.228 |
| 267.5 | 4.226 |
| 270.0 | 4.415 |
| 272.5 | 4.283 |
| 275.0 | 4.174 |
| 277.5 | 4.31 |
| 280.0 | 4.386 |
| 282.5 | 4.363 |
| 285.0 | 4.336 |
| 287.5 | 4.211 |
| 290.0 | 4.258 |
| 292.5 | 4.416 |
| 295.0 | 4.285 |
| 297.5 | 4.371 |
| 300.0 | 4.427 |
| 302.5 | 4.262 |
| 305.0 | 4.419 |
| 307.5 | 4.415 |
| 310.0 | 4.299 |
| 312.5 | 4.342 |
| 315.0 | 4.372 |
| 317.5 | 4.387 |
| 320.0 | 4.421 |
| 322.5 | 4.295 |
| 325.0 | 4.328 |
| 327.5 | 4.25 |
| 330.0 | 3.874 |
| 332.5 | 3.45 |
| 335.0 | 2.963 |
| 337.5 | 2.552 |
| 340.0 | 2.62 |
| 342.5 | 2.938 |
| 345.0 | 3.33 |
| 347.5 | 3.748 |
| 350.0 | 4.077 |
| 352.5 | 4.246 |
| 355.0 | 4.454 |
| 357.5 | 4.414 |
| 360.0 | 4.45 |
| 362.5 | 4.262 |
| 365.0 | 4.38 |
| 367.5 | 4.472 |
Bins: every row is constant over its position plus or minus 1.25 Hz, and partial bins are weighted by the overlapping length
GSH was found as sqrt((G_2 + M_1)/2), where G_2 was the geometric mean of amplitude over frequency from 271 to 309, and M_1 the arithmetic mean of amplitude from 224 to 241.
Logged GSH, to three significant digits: 2.07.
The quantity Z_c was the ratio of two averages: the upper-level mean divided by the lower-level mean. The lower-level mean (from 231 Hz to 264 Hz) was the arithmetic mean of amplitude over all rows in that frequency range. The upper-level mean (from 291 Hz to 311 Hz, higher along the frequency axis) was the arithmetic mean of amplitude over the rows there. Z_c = 1.0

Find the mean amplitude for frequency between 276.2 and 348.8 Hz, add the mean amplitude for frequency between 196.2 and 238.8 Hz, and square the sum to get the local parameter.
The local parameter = 64.1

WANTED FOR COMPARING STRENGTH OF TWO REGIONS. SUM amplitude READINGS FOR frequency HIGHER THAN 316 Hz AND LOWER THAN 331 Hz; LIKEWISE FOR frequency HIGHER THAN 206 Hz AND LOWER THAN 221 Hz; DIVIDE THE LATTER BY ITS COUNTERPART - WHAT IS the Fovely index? 1.01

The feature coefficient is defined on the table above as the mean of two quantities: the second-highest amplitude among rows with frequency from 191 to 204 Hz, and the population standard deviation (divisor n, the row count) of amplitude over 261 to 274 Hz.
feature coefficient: 1.62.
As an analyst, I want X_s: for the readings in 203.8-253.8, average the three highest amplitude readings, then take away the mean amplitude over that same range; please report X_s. 0.22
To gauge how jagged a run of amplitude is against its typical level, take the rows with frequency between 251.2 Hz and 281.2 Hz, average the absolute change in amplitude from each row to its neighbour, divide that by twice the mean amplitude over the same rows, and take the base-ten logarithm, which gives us -2.0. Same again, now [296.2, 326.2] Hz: -2.1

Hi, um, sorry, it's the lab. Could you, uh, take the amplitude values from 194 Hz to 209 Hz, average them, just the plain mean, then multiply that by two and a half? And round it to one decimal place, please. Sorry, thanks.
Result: 8.0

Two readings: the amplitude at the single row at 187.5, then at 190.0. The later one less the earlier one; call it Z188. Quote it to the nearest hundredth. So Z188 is -0.14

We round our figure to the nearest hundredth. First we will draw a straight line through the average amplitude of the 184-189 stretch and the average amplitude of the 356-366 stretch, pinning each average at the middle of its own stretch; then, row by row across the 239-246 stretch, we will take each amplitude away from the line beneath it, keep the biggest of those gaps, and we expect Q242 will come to 0.16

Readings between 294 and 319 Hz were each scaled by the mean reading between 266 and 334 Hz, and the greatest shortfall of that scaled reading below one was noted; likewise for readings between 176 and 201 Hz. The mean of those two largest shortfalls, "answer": 0.205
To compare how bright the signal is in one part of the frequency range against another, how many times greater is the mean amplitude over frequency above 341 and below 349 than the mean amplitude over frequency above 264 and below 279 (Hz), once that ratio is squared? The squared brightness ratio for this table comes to 0.61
